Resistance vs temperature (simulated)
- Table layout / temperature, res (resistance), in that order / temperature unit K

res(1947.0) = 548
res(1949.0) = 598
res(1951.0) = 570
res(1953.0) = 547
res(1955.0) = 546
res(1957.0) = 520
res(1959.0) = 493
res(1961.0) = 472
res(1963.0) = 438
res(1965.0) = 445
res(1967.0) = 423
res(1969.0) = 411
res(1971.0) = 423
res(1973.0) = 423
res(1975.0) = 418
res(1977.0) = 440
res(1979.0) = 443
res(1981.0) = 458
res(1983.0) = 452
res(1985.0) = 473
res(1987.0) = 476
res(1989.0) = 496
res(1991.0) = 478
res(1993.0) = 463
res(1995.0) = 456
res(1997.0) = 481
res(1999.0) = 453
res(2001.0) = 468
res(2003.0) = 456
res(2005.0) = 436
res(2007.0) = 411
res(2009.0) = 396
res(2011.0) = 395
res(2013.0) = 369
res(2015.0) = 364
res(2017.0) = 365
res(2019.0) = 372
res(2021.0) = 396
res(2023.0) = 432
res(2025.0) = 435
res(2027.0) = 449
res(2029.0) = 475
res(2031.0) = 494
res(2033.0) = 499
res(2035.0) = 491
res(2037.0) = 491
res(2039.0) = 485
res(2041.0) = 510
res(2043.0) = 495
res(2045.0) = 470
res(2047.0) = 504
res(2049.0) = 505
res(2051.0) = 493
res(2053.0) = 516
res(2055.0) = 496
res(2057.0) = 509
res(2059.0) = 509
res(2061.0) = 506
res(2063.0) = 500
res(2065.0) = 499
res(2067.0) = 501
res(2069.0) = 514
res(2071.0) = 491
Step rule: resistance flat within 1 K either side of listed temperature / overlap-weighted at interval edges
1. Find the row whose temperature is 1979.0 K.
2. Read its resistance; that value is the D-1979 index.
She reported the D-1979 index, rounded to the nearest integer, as 443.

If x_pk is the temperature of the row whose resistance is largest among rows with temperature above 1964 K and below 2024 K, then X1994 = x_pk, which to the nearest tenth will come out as 1989.0 K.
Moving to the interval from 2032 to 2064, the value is 2053.0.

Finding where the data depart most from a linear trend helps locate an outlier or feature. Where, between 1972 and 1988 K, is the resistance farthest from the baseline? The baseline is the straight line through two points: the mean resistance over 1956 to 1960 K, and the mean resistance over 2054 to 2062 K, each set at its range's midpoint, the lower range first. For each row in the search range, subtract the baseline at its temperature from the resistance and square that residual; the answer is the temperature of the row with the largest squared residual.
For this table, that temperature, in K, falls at 1975.0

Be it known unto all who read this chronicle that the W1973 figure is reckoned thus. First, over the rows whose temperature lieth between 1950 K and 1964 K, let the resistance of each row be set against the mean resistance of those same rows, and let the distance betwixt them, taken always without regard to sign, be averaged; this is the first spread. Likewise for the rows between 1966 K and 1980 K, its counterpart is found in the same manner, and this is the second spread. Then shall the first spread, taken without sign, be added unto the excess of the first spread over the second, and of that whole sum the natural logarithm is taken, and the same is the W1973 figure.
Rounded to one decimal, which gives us 4.2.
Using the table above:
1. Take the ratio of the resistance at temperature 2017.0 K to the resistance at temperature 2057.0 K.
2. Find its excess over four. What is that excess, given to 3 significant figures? -3.28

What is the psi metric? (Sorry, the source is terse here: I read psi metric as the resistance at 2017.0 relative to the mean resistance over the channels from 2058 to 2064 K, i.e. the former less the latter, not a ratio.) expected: -140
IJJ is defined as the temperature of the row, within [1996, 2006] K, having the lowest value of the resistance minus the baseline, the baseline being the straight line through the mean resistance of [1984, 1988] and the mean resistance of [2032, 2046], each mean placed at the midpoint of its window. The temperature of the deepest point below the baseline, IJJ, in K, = 2005.0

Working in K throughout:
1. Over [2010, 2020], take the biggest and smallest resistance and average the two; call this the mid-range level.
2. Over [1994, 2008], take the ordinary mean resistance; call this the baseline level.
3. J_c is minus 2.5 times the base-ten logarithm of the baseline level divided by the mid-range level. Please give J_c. -0.19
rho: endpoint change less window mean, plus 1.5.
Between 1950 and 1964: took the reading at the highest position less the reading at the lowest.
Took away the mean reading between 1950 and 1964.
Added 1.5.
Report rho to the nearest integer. -643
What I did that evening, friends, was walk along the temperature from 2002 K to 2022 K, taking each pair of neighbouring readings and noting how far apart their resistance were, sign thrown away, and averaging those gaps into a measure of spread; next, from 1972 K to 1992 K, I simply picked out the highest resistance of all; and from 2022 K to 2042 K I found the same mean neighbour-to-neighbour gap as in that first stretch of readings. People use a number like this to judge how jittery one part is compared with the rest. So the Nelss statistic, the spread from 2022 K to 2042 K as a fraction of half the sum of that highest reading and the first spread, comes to 0.046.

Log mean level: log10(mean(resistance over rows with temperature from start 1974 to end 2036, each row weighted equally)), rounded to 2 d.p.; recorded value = 2.65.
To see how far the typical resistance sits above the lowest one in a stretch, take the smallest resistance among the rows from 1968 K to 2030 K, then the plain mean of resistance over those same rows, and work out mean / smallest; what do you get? 1.19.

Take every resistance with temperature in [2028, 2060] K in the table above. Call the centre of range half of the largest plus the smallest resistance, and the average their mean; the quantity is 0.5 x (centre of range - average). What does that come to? -2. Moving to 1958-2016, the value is -6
